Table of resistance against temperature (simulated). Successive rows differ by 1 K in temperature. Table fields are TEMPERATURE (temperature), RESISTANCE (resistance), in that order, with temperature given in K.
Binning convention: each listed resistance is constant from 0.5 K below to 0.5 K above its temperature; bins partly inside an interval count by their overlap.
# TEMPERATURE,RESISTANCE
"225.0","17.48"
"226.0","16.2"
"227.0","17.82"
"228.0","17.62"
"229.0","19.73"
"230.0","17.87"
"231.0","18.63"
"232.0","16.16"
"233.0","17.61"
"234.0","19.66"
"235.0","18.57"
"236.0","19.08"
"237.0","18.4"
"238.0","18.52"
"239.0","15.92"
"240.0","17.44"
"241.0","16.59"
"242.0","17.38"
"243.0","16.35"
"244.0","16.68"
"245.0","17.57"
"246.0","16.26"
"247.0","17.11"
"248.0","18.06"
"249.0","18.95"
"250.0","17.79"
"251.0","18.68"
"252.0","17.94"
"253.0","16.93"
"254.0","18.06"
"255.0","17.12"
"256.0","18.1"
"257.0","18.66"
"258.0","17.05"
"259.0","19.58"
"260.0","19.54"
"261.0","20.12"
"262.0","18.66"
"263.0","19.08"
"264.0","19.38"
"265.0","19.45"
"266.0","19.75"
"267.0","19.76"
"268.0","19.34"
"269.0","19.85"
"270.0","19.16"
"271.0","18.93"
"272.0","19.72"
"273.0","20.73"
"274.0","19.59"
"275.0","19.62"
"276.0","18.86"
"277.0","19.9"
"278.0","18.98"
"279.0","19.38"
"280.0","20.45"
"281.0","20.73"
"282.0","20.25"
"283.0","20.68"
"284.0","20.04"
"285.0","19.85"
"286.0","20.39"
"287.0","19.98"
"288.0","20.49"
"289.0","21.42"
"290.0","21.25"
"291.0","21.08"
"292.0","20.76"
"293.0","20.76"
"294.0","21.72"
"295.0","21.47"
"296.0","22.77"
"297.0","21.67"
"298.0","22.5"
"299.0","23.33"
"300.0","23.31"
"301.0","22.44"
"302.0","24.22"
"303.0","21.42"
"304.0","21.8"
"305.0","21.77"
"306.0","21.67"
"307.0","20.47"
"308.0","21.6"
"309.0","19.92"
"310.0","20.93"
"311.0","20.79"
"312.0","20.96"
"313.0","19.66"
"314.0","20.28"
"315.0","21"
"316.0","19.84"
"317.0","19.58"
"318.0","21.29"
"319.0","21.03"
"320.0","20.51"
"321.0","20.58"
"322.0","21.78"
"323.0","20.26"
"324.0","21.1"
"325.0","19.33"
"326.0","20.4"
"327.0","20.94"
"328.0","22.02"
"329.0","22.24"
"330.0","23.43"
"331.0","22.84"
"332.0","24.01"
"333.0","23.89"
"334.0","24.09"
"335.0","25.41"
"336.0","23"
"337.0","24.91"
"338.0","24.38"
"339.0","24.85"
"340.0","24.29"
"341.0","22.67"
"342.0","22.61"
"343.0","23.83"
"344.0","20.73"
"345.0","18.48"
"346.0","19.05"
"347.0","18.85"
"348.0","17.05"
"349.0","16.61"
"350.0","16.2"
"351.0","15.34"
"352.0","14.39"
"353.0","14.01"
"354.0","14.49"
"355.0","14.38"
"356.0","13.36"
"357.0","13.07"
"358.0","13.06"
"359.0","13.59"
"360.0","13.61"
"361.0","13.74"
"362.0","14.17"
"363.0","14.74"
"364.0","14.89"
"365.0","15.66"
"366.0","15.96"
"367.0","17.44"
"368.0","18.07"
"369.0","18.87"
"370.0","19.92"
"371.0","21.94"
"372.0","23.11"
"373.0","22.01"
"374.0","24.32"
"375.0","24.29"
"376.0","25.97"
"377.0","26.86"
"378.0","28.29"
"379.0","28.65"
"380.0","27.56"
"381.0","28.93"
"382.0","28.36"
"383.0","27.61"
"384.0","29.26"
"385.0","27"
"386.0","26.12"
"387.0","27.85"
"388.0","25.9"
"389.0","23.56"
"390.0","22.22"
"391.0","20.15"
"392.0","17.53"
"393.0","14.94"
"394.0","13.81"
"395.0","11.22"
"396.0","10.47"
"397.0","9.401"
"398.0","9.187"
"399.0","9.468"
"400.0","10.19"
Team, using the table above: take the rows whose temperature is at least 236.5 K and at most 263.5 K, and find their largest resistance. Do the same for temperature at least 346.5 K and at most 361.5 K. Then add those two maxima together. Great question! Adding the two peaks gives 39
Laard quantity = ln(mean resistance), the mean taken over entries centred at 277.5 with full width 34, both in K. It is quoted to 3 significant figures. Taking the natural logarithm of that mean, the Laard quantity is 3.00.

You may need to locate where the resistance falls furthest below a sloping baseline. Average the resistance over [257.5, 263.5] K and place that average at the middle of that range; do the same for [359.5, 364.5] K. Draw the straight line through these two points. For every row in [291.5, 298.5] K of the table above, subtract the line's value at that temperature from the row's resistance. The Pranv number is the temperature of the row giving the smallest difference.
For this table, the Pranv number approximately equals 292.0 K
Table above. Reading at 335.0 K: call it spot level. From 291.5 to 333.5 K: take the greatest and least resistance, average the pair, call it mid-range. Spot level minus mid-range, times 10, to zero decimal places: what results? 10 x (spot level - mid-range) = 36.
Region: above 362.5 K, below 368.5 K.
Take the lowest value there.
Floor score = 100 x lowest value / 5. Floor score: 295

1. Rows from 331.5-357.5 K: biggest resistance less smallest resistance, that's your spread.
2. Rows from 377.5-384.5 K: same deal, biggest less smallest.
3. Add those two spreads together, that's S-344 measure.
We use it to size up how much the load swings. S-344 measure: 14.0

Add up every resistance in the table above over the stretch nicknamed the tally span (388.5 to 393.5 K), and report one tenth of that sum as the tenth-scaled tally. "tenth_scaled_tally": 9.8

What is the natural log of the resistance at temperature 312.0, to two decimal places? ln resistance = 3.04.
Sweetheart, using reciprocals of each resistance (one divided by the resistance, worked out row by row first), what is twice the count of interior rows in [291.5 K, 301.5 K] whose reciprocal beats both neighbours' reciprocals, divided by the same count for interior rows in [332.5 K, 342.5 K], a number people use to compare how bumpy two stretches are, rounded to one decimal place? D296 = 2.0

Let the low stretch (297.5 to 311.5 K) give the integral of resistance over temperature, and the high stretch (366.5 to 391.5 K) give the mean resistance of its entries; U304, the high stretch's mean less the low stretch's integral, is -282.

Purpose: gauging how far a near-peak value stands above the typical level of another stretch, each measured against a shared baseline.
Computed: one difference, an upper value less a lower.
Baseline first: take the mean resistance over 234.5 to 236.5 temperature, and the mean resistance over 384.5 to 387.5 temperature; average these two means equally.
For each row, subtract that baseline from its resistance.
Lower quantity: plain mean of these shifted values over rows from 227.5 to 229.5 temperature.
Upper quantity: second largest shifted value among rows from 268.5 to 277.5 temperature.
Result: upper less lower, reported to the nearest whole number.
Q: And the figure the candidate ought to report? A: 1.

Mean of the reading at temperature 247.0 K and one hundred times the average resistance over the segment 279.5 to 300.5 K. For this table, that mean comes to 1068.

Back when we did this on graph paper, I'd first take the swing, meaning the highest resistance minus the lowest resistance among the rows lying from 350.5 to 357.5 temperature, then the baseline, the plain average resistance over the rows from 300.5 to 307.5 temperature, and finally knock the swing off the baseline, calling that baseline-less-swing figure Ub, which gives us 19.7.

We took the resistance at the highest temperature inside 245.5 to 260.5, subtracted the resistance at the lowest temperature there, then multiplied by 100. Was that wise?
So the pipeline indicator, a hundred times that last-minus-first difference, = 328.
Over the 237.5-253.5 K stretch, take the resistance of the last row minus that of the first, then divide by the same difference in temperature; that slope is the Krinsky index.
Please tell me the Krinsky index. -0.11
